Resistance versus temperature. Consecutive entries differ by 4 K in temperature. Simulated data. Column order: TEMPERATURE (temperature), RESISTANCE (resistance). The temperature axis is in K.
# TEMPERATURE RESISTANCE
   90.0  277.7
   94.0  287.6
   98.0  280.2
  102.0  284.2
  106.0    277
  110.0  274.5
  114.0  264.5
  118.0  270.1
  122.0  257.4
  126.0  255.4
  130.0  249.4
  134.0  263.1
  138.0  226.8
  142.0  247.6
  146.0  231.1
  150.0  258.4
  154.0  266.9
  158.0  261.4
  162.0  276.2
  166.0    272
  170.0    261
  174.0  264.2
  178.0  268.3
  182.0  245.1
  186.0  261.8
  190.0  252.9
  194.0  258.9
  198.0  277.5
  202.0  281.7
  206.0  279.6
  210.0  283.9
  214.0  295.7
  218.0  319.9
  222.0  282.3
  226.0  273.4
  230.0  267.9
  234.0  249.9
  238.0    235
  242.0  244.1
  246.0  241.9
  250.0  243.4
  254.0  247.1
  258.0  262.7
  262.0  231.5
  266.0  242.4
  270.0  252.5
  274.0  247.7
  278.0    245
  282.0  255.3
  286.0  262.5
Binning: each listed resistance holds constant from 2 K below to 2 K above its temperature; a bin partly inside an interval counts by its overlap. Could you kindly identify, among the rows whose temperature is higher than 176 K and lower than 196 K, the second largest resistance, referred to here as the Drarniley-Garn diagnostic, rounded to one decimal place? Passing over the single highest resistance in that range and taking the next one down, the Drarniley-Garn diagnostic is 261.8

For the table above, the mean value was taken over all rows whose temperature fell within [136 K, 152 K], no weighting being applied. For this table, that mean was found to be 241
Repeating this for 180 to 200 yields 259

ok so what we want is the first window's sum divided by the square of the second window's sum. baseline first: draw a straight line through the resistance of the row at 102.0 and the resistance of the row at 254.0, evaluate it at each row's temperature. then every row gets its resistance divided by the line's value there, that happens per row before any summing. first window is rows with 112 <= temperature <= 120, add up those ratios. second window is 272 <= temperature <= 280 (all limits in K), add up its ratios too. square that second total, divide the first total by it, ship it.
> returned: 0.458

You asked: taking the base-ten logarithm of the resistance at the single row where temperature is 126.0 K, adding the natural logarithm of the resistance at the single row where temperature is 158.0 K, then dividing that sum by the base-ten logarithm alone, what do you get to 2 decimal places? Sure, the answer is 3.31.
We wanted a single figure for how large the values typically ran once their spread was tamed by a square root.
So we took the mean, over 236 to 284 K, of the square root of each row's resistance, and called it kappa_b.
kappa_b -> 15.7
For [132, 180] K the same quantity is 16.1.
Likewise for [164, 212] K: 16.3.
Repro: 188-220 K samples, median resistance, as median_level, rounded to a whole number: 281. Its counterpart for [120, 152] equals 252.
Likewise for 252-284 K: 247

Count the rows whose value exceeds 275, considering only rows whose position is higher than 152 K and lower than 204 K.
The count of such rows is 3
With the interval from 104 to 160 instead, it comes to 1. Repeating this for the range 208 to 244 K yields 4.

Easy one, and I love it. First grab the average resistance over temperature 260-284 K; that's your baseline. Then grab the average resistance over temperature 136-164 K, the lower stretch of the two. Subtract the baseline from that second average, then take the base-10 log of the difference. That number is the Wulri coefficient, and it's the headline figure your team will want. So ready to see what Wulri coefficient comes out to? 0.84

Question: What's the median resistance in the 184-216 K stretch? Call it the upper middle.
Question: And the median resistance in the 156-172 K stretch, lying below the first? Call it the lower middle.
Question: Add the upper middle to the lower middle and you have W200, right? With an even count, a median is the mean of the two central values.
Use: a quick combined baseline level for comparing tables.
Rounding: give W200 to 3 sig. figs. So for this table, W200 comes 545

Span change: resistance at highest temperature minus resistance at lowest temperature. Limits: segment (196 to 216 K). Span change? 18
